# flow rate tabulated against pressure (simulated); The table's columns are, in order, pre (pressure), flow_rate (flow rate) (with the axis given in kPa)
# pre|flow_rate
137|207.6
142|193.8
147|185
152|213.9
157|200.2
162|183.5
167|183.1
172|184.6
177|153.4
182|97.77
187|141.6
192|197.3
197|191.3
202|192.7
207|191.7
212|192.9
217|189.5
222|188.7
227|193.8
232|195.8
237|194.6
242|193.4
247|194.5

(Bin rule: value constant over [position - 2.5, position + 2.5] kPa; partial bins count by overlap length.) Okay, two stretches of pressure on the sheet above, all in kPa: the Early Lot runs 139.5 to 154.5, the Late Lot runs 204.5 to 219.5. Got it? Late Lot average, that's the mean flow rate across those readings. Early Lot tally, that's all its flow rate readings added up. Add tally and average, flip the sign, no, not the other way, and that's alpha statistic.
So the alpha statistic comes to -784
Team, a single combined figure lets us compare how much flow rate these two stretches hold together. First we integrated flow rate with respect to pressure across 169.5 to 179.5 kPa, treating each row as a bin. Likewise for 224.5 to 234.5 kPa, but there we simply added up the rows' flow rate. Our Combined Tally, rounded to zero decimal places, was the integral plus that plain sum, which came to 2080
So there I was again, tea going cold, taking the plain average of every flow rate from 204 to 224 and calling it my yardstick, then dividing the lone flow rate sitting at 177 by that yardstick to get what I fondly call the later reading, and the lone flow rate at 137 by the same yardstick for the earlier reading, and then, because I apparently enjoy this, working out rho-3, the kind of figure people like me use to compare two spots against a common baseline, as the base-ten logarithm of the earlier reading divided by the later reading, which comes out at 0.131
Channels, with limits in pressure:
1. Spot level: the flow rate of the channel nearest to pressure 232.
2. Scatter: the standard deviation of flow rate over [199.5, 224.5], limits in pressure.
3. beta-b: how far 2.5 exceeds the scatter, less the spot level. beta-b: -195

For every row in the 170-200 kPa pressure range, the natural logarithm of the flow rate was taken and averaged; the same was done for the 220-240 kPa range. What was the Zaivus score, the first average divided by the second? 0.96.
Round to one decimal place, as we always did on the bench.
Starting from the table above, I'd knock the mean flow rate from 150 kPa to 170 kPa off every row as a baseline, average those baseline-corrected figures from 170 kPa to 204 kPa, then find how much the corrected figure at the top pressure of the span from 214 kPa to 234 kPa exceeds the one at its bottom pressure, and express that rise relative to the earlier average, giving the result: -0.2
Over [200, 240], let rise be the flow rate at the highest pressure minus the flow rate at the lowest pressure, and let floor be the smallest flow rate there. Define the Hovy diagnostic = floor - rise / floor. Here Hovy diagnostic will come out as 189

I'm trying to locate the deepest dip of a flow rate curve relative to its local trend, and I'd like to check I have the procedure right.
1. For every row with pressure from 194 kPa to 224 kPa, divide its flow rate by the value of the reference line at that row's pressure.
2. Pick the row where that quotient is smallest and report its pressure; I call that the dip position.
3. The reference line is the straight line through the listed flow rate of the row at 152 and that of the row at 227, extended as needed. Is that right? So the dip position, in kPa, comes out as 197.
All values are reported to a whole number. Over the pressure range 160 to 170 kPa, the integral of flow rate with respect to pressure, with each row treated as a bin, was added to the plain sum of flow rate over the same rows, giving 2200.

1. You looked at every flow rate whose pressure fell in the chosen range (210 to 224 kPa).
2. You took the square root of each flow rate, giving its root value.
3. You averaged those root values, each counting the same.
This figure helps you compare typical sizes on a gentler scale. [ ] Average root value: 13.8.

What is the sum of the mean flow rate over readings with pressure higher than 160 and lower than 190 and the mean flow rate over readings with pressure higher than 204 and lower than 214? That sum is 350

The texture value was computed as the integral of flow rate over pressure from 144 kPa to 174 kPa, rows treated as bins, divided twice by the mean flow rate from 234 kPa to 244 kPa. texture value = 0.15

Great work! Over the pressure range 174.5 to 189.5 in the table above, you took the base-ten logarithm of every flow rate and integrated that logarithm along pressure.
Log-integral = 32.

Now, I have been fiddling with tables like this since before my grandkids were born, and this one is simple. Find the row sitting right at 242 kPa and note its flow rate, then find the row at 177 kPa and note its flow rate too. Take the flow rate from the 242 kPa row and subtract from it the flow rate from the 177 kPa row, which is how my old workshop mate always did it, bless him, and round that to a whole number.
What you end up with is 40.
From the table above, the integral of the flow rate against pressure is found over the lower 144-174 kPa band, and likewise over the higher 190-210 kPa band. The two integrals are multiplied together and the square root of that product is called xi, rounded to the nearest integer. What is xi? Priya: 4715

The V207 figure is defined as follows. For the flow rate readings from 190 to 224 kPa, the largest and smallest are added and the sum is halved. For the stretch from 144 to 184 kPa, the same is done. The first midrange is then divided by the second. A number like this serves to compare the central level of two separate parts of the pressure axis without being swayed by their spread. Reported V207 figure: 1.2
